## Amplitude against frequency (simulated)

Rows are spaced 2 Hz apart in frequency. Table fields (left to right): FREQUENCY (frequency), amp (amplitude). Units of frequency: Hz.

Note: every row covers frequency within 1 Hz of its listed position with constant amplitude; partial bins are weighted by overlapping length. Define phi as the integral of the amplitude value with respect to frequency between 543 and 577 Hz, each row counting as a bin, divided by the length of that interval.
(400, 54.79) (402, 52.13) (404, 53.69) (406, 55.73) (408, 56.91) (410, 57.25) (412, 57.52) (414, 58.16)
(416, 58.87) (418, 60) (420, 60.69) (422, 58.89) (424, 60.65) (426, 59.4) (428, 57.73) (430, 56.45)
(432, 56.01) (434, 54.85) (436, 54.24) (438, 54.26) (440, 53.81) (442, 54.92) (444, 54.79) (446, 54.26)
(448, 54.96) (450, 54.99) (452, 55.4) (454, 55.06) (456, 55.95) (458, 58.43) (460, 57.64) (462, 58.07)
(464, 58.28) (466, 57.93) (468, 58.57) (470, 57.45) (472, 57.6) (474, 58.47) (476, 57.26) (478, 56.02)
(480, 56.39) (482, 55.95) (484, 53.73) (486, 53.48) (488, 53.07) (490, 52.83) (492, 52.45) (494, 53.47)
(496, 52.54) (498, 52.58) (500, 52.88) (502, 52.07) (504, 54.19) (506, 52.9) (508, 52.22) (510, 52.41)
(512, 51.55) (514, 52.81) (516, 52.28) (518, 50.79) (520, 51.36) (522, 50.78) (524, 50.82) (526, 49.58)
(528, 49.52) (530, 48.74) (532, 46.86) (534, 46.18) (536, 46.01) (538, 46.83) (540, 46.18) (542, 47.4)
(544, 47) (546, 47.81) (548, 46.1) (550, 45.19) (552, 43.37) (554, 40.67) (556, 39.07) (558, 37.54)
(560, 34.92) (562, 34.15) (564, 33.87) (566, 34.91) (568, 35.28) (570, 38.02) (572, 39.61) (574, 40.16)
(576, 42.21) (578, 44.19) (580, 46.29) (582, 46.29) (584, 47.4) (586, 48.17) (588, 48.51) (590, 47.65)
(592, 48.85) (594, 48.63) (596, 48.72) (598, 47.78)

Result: 40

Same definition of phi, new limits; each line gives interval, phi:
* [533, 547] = 47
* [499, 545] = 50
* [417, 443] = 57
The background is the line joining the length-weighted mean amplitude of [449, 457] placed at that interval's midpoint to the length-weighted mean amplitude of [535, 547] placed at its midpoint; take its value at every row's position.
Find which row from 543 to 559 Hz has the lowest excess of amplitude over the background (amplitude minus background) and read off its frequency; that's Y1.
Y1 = 558 Hz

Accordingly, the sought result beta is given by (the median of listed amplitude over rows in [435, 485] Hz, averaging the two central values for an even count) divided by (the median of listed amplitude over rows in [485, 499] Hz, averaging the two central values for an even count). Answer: 1.06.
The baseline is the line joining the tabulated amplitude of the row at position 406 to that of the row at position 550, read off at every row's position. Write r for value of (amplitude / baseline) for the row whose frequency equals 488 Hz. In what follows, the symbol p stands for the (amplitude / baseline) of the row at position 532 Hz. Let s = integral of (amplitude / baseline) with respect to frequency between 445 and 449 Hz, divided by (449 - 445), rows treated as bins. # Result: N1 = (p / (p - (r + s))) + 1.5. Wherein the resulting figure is 0.58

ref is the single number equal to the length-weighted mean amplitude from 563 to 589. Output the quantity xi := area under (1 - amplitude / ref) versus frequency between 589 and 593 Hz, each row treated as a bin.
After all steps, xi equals -0.6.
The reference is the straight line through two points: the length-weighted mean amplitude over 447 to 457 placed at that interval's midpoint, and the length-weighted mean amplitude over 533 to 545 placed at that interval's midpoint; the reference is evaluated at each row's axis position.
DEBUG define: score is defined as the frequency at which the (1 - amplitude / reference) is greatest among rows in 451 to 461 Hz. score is 454 Hz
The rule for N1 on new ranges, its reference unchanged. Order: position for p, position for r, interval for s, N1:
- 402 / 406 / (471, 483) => 0.72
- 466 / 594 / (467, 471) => 0.53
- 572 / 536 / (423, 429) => 0.73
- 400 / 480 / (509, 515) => 0.71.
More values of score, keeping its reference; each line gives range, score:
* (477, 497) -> 492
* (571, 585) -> 572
